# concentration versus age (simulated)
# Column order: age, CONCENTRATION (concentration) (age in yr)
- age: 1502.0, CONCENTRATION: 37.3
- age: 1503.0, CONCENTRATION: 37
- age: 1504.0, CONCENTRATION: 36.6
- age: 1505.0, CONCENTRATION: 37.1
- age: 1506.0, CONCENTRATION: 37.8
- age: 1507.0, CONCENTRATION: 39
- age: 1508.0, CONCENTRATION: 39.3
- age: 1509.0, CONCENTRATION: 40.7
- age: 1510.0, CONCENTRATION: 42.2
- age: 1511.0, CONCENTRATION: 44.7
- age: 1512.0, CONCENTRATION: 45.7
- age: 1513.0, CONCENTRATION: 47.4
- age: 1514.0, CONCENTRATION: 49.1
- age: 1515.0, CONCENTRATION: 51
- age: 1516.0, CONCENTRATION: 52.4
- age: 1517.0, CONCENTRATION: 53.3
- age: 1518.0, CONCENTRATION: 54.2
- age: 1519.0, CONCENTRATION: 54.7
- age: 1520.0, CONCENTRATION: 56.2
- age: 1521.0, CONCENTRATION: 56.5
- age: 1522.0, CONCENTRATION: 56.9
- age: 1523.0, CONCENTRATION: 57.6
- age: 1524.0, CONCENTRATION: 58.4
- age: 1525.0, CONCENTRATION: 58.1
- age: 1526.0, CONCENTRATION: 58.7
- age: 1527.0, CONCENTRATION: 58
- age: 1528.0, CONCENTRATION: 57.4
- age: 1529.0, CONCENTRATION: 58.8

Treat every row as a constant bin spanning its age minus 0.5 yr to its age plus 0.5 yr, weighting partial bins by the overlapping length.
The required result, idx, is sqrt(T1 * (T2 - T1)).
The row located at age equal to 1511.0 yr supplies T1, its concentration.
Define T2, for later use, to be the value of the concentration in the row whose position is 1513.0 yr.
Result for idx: 11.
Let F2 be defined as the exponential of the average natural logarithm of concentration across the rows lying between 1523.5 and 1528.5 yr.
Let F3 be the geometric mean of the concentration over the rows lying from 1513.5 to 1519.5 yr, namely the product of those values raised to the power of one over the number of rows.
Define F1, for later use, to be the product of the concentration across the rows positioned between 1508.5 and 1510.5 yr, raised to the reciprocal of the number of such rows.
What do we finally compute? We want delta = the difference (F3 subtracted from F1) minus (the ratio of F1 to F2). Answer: -12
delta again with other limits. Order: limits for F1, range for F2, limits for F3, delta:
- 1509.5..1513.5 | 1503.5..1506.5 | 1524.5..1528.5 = -14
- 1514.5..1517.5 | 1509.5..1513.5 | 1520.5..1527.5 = -7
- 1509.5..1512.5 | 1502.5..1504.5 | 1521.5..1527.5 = -15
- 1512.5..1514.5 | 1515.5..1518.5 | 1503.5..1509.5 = 9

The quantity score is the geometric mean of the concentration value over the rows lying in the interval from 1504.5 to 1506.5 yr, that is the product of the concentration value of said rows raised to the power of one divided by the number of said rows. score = 37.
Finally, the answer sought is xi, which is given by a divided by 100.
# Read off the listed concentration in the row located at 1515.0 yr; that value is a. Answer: 0.51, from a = 51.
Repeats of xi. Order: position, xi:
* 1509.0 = 0.41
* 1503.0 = 0.37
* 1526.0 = 0.59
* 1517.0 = 0.53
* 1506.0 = 0.38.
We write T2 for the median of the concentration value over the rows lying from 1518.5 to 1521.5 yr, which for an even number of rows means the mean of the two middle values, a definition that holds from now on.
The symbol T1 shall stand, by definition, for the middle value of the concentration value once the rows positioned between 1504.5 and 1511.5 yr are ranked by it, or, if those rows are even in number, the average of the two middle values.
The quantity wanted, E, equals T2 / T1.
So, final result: 1.4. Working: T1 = 39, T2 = 56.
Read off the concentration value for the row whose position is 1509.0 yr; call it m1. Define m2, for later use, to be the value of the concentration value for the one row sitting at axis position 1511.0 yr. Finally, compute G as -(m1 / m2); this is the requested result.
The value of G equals -0.9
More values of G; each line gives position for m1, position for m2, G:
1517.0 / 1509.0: -1.3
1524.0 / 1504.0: -1.6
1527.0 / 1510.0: -1.4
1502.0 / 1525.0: -0.6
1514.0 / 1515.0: -1.0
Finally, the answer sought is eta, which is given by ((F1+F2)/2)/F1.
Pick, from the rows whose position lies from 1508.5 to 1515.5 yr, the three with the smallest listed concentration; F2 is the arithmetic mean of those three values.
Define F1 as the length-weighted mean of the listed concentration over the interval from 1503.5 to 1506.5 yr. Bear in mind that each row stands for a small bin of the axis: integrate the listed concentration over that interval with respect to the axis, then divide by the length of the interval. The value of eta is 1.07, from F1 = 37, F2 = 42.5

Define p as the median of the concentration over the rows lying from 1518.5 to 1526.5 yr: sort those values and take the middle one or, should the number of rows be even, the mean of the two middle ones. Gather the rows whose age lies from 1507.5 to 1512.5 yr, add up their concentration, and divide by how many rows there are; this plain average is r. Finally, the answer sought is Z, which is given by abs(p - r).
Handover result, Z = 15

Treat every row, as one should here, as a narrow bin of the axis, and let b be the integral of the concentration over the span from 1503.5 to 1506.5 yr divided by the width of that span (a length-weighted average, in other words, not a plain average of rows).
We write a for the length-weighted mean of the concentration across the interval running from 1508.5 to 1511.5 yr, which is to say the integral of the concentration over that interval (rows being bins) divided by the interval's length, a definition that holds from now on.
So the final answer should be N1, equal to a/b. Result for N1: 1.14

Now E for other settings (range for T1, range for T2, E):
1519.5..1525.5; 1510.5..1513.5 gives 0.8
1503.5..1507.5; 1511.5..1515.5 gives 1.3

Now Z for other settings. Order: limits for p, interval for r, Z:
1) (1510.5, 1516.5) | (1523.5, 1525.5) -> 10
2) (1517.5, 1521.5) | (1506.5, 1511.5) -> 14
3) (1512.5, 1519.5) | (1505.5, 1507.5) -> 14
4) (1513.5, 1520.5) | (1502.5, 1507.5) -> 16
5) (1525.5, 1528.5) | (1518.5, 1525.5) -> 1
